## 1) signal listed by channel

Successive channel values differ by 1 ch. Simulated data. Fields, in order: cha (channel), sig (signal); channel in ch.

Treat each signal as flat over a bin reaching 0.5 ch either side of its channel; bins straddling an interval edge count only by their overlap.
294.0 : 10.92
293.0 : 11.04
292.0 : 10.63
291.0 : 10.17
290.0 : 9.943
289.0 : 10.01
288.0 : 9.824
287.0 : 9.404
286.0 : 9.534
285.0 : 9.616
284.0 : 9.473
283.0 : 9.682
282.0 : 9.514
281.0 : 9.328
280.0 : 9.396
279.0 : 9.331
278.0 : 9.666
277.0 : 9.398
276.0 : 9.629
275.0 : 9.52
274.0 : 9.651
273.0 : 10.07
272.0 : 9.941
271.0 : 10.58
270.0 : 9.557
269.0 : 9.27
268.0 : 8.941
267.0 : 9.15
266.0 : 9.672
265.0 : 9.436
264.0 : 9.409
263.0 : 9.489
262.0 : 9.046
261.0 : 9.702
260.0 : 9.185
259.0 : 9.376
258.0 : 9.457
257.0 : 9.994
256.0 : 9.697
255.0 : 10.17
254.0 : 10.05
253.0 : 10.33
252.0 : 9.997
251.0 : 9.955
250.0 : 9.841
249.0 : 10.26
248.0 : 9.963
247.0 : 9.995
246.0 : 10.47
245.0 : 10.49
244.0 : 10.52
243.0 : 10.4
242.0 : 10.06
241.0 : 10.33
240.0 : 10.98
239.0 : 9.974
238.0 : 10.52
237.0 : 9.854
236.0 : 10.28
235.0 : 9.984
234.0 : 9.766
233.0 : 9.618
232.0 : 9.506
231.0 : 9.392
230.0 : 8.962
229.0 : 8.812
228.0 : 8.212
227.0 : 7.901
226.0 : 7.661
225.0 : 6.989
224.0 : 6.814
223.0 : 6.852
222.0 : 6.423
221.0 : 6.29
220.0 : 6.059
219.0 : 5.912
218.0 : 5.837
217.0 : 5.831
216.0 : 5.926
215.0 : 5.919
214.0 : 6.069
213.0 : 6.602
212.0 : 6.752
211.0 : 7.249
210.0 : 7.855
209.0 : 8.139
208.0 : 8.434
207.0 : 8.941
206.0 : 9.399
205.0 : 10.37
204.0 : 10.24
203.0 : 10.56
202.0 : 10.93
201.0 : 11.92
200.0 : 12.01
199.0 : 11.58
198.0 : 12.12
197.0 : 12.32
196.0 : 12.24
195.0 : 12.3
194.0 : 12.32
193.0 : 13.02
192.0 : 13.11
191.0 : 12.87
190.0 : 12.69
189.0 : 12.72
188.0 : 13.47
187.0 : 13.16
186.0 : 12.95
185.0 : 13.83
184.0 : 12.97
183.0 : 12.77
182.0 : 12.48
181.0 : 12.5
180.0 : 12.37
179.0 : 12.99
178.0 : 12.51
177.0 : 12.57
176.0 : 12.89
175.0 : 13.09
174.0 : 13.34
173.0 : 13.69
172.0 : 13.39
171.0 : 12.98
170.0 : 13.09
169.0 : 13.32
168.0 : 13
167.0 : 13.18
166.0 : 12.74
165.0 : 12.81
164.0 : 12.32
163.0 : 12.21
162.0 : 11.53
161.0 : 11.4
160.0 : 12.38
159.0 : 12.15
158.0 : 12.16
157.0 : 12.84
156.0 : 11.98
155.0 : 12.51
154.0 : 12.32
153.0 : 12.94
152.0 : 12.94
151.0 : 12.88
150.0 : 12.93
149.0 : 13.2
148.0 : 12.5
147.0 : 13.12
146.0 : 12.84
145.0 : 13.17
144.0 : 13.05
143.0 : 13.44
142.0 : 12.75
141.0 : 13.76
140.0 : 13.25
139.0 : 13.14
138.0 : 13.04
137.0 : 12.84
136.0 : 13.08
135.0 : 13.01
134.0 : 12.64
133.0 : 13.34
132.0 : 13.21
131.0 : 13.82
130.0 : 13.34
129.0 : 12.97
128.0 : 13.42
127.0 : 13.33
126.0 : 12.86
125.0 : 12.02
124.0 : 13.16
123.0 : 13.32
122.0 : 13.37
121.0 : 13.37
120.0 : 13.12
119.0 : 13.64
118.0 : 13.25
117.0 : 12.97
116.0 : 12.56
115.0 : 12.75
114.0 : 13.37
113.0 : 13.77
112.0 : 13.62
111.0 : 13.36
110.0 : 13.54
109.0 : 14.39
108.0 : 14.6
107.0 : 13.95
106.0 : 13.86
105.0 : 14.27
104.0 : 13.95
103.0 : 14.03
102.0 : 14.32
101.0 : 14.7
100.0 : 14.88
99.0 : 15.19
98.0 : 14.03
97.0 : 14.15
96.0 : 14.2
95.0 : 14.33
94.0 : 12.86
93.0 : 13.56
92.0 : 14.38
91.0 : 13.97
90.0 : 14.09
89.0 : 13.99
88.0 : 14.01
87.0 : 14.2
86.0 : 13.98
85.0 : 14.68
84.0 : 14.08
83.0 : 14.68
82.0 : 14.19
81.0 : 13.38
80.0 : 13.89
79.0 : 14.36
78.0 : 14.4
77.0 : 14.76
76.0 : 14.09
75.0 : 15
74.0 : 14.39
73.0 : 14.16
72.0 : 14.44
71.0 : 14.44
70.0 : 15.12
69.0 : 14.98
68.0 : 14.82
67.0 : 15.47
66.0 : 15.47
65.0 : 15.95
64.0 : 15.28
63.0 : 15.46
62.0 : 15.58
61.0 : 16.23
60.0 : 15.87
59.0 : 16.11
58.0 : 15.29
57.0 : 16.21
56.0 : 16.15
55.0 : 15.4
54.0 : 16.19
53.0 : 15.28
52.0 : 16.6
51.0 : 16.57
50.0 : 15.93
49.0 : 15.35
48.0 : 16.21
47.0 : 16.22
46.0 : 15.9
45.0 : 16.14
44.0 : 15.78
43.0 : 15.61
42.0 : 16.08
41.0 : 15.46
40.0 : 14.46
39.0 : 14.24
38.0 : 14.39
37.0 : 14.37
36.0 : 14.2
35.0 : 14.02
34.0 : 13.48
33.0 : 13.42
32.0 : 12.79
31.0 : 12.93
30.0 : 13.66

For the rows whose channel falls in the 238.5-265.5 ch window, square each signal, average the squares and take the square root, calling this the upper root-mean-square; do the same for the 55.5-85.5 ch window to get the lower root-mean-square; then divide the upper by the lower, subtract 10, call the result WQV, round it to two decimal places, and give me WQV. -9.34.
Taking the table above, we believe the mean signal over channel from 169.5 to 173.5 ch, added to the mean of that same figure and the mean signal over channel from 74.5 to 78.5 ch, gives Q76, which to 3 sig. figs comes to 27.2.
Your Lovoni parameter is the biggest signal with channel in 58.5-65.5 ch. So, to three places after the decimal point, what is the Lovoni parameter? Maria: 16.230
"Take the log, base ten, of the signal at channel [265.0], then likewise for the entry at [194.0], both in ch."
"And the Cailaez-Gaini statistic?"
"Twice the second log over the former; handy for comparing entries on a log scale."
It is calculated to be 2.24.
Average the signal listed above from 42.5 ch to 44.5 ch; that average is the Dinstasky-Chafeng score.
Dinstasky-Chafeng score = 16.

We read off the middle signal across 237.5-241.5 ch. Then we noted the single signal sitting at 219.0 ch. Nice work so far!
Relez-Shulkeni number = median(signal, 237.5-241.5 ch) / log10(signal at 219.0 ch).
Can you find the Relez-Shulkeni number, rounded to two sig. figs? 14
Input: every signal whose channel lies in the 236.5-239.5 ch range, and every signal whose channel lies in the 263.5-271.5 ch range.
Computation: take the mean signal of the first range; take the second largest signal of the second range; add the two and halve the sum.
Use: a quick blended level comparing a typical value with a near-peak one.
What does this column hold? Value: 9.9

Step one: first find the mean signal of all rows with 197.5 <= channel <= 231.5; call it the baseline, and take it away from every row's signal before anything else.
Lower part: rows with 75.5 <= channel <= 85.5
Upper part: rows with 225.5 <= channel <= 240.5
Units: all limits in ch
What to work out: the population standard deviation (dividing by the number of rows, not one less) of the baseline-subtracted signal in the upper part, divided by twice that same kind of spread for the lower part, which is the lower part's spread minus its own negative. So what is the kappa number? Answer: 1.2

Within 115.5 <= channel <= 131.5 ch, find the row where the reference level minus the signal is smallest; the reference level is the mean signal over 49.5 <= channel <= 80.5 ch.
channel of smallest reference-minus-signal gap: 131.0 ch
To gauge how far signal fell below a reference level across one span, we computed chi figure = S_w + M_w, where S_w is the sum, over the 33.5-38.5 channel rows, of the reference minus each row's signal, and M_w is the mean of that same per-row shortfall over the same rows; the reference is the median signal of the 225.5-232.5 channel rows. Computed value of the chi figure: -32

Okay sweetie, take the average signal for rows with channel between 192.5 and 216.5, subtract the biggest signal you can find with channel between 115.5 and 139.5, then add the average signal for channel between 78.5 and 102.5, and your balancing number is 10.1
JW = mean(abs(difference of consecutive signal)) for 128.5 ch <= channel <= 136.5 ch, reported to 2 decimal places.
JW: 0.39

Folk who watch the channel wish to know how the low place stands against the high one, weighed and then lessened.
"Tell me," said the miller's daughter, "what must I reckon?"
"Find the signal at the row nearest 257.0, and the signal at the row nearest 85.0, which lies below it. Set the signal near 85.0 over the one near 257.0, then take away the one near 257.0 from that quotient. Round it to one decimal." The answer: -8.5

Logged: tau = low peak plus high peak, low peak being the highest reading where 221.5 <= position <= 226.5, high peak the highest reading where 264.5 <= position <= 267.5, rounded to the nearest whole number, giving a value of 17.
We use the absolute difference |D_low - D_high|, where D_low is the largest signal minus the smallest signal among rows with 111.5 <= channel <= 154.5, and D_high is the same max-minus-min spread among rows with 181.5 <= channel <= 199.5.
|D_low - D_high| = 0.45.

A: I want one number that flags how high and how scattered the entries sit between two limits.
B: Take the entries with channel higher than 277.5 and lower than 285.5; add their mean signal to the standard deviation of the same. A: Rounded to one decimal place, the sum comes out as 9.6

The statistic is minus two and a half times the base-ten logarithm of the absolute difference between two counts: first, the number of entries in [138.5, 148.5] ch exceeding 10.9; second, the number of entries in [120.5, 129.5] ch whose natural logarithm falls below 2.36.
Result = -2.5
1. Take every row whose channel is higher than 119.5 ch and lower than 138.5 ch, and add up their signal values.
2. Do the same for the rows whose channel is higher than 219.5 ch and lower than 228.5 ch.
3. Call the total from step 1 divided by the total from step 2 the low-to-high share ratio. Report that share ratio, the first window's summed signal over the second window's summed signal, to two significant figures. 3.9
